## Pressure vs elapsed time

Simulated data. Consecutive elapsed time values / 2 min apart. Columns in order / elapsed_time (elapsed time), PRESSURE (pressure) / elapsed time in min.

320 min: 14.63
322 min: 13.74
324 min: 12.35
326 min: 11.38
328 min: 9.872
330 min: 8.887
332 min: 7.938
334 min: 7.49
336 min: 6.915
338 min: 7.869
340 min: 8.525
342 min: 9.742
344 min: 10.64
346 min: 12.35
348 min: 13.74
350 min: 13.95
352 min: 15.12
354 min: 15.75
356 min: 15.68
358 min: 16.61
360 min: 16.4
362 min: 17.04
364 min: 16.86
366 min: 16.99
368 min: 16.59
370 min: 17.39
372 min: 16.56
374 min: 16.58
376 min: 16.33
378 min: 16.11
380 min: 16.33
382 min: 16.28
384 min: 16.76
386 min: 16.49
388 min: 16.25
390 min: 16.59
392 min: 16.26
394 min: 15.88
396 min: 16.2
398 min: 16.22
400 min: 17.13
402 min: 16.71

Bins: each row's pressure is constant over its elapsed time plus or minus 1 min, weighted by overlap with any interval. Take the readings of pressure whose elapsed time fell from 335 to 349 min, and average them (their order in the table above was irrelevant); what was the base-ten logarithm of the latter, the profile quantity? 1.00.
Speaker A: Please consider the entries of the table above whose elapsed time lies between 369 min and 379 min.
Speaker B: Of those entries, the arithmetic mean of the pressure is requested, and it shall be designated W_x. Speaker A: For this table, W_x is 16.6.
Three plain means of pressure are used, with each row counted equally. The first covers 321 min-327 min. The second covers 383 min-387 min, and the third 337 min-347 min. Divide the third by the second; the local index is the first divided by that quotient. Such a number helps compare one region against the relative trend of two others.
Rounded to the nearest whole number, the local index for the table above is 21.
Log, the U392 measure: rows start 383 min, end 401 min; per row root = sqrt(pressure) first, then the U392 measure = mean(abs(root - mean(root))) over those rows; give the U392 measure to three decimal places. 0.035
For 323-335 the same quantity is 0.249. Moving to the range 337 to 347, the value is 0.211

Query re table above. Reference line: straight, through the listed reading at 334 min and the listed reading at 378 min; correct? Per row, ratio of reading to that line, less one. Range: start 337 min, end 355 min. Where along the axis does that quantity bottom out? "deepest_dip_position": 338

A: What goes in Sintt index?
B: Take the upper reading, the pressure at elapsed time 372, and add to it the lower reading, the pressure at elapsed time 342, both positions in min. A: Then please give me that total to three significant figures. 26.3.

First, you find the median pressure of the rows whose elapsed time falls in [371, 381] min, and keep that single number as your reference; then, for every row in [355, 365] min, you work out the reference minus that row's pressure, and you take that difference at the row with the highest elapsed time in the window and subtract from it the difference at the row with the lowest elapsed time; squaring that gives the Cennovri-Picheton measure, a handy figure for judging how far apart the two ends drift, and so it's 1.4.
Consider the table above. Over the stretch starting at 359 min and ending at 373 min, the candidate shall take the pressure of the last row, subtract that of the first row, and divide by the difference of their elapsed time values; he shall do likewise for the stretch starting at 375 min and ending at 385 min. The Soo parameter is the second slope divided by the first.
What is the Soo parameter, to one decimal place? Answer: 4.0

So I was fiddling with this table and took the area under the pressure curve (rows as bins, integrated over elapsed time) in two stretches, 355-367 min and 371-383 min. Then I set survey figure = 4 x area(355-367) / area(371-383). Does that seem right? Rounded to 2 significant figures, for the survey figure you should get 4.1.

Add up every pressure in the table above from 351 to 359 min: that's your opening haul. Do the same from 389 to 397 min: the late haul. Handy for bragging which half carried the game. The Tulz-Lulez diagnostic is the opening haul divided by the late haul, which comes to 1.0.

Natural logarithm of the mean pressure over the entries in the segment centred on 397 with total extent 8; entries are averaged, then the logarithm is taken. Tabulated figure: 2.79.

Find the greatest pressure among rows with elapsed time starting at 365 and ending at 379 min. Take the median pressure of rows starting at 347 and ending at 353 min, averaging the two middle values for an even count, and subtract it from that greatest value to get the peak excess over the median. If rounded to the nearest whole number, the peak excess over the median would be 3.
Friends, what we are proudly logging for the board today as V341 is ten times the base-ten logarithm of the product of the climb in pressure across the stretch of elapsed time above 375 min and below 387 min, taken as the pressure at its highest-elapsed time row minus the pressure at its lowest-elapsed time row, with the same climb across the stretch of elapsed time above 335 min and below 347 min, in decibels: -1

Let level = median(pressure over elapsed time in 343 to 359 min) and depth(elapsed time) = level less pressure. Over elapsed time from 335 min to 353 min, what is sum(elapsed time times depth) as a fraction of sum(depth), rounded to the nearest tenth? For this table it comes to 340.0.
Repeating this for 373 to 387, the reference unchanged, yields 380.1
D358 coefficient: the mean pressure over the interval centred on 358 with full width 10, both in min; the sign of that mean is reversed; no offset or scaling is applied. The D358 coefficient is -16.3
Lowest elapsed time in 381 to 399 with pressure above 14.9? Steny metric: 382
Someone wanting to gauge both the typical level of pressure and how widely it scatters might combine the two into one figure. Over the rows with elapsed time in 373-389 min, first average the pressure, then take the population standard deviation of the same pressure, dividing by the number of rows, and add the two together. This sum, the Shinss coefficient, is 16.6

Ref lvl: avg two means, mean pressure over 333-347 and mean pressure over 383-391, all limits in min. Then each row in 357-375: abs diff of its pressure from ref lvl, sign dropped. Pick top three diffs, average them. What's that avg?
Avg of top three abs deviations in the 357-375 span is 4.34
